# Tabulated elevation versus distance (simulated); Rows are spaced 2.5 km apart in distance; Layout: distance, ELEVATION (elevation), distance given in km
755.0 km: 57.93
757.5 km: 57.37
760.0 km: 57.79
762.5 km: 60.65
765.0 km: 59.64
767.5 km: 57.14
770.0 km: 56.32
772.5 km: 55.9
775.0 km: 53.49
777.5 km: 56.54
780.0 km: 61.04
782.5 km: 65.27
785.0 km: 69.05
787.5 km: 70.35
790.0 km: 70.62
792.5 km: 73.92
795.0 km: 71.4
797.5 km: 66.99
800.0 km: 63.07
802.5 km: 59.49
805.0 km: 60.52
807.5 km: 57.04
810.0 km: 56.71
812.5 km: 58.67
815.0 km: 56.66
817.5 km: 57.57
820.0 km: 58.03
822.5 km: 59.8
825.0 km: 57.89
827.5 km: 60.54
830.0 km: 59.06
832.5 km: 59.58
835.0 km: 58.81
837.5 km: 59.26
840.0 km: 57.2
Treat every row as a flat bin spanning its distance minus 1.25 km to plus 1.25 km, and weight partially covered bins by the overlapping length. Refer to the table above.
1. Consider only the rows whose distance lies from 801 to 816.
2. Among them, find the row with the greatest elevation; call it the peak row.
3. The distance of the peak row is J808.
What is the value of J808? 805.0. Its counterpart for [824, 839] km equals 827.5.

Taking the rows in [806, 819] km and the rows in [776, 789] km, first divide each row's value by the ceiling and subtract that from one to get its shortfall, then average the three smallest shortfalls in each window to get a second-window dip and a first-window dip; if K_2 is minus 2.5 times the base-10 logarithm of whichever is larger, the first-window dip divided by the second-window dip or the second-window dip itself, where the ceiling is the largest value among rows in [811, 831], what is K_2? 3.3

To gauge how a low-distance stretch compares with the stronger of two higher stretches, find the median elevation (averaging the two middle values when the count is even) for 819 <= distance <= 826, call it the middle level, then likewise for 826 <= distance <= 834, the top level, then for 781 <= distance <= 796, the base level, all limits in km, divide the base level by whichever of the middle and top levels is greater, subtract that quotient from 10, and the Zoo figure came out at 8.82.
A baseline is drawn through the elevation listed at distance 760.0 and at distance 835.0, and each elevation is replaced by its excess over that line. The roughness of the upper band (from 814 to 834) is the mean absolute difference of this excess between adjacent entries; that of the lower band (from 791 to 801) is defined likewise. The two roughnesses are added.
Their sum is 5.0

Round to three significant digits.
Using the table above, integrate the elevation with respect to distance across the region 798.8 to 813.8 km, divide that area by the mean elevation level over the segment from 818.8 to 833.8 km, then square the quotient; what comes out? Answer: 226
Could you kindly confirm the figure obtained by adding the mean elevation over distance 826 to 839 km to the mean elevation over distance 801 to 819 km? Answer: 118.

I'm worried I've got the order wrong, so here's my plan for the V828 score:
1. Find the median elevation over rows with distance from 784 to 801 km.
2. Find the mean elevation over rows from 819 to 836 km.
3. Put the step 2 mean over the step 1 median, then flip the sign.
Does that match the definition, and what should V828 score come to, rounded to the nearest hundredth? -0.84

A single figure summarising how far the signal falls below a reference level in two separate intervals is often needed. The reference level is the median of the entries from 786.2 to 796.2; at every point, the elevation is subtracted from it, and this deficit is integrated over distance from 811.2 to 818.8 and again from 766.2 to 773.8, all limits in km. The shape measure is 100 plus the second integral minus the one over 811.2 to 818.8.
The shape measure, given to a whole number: 109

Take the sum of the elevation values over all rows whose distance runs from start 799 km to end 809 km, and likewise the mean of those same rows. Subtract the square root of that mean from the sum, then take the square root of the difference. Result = 15.2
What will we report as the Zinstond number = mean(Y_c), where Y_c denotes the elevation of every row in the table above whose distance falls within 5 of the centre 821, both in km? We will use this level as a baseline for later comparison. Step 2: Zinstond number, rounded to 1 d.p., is 58.3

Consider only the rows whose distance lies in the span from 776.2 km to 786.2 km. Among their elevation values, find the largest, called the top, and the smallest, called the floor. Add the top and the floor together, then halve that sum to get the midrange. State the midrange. 62.8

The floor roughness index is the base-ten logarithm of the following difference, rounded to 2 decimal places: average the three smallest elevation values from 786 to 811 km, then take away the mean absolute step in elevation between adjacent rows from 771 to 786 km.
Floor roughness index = 1.73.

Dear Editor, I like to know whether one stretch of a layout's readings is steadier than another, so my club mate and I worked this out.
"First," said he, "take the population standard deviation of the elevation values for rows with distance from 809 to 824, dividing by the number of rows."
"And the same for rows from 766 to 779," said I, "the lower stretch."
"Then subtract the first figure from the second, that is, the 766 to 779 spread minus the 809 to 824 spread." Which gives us 0.2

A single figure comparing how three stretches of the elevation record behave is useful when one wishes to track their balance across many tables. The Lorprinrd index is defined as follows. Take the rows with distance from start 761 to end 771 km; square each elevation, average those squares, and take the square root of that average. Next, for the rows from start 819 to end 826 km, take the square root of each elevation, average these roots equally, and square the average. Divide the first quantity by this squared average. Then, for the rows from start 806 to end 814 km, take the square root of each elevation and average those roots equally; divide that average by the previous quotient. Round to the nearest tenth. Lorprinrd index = 7.6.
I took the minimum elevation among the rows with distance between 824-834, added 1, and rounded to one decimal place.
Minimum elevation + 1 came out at 58.9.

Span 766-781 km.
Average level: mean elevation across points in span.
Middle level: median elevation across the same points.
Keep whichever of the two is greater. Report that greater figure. 56.7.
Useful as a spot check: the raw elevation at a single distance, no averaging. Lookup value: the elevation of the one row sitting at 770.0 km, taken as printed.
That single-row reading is 56.32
